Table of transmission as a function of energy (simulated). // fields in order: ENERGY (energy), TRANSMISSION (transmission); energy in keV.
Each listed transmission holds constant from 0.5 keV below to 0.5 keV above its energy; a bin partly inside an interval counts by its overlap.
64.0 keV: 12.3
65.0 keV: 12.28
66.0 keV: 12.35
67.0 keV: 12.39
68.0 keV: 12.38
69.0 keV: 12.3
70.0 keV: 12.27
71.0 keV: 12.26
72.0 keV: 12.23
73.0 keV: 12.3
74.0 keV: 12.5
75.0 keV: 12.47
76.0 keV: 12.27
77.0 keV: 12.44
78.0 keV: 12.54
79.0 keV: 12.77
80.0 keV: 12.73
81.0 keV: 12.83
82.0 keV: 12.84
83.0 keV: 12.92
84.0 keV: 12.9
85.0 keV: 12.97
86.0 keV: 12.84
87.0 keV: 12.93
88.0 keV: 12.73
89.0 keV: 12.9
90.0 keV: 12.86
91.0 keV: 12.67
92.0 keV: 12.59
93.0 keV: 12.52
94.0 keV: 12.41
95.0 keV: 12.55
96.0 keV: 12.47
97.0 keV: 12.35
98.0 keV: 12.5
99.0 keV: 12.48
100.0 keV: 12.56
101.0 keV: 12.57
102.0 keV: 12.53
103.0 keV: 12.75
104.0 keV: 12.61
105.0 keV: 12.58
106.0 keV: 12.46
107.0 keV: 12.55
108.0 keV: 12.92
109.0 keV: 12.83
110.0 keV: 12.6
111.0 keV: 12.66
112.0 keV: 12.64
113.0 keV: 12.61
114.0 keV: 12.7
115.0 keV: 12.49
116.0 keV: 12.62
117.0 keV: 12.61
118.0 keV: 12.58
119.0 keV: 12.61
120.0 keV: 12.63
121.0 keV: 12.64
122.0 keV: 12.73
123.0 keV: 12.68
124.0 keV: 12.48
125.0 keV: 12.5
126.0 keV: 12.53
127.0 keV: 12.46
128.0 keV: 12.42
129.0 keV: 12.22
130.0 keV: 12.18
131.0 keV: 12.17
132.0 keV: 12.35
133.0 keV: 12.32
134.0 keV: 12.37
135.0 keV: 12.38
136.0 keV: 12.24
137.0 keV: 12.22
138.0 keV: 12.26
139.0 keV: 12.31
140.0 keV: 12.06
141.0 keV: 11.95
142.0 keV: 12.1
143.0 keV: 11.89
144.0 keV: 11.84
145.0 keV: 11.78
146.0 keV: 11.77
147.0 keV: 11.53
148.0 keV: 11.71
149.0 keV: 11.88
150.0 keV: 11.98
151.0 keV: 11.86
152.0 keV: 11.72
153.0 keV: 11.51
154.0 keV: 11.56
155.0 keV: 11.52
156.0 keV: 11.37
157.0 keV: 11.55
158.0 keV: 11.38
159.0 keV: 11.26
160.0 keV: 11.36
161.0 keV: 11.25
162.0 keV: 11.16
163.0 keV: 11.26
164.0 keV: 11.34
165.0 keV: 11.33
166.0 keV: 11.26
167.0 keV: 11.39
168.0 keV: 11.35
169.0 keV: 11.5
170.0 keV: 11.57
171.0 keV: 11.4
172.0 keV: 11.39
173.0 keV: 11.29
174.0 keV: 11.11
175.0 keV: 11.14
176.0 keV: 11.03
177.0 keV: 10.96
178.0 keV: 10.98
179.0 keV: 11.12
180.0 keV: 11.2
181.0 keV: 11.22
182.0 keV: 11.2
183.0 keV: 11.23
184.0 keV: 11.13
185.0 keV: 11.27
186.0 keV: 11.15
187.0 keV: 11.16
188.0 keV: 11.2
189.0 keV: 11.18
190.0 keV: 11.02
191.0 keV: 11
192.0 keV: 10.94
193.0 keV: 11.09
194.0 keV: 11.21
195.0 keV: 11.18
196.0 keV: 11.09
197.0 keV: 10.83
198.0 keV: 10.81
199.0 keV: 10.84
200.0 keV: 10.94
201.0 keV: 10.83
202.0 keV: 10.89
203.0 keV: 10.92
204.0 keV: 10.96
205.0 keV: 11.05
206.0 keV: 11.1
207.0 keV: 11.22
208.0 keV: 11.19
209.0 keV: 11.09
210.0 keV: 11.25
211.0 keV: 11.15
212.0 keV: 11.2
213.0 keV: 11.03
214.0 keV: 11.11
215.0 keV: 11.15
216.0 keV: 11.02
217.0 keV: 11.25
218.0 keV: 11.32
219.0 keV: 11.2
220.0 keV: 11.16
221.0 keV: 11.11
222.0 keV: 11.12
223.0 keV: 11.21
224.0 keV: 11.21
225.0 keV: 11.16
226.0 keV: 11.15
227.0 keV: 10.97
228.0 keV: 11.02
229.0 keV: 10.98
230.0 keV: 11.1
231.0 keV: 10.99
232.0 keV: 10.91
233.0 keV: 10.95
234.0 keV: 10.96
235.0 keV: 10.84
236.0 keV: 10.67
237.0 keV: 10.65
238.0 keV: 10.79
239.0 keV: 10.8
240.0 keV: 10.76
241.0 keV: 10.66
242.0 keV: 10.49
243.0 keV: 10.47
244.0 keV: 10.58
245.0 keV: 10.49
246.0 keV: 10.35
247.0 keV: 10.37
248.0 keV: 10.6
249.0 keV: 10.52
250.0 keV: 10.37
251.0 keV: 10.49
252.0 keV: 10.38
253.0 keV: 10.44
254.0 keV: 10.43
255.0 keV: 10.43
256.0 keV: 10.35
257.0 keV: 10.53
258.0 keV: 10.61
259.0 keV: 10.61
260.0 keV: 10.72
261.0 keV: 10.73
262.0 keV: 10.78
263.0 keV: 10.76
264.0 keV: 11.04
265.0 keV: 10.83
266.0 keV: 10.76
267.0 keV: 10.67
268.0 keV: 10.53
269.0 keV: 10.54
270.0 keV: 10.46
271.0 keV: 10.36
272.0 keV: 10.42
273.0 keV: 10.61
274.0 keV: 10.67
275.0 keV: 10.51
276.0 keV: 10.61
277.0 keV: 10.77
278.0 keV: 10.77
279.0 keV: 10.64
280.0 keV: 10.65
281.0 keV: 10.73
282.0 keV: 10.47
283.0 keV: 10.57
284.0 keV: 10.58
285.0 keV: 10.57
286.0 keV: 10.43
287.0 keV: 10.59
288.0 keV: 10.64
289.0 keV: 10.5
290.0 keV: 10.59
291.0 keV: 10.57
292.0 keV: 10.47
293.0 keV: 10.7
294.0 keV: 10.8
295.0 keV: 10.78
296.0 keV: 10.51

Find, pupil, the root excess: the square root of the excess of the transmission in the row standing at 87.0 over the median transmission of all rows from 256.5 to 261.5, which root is 1.52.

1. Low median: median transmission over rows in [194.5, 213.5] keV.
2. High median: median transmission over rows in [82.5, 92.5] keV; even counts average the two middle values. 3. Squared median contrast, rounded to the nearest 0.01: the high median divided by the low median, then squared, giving 1.36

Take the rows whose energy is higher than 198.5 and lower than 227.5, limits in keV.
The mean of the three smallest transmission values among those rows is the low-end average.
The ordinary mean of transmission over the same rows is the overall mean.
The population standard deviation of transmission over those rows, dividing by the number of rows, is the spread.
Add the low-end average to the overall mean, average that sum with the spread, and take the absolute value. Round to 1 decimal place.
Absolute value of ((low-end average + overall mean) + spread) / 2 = 11.0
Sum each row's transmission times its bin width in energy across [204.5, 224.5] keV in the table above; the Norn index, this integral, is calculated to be 223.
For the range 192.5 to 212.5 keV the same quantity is 221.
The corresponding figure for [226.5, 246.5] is 215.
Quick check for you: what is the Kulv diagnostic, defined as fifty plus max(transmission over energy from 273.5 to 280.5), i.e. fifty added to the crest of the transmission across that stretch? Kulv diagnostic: 60.8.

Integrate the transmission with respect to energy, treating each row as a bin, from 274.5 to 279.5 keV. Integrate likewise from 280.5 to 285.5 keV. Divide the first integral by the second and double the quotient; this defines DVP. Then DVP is 2.0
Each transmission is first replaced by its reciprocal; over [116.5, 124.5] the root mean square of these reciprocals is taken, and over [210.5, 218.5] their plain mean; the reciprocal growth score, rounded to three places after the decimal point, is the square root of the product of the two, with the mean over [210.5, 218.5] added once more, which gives 0.174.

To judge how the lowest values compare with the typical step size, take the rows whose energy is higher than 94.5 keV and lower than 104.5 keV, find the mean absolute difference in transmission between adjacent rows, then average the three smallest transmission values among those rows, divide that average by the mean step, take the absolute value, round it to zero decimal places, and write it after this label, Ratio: 130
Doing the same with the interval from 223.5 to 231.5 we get 137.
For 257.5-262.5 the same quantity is 251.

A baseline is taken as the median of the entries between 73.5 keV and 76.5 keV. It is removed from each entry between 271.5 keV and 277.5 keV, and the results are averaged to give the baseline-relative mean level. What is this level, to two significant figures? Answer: -1.9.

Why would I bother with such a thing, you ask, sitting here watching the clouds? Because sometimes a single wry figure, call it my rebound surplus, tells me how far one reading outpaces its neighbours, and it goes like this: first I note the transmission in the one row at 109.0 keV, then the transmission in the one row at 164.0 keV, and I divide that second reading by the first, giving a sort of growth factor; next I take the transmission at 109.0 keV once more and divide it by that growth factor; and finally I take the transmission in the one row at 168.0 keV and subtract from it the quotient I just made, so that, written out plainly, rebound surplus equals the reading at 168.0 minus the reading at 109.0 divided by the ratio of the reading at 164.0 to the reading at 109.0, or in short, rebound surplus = -3.2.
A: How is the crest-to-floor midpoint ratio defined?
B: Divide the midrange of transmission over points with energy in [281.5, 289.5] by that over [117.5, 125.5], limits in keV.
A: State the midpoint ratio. 0.836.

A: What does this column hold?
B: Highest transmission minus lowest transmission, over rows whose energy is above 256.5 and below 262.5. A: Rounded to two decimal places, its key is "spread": 0.25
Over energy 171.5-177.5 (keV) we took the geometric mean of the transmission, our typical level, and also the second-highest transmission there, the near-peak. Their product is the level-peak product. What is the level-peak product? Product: 126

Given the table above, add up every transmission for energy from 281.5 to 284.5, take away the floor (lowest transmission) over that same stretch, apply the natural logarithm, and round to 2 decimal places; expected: 3.05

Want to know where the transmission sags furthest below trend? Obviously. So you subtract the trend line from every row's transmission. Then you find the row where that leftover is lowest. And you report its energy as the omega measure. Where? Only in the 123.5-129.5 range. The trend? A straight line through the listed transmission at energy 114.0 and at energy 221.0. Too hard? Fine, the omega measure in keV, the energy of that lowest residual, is 129.0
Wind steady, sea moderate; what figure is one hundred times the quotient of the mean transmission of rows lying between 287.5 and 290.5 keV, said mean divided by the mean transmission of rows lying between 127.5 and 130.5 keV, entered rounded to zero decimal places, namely 86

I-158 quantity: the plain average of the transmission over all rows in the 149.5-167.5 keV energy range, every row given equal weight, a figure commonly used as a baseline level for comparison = 11.4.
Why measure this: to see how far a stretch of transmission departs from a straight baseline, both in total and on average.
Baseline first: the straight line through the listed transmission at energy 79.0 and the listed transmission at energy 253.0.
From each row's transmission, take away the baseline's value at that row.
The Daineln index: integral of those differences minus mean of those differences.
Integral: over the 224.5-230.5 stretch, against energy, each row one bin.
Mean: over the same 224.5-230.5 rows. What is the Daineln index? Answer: 1.4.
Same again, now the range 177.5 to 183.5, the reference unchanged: -1.3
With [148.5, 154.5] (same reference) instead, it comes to -0.2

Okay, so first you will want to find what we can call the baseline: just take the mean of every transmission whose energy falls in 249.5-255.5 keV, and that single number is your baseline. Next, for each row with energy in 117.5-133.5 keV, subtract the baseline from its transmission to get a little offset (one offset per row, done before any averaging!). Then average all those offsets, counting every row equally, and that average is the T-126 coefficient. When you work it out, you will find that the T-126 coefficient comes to 2.0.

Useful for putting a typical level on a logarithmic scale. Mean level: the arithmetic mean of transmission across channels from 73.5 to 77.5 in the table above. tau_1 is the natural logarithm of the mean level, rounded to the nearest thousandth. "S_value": 2.519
